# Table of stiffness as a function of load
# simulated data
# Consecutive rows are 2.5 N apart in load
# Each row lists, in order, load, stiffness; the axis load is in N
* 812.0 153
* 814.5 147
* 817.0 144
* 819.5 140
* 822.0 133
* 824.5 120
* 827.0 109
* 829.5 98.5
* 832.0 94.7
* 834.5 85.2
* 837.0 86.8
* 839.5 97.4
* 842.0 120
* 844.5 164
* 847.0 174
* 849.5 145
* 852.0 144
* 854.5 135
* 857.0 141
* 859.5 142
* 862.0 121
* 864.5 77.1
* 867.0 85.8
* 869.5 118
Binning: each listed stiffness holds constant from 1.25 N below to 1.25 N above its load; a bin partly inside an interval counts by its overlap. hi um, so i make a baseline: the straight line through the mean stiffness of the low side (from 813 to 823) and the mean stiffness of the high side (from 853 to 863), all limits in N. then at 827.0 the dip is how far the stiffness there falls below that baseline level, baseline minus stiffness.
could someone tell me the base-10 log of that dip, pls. 1.49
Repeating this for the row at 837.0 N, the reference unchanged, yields 1.71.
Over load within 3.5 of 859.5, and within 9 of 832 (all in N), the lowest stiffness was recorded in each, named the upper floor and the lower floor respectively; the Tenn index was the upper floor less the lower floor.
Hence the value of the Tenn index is 36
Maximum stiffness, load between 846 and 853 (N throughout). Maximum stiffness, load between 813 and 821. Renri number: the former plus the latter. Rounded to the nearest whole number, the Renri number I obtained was 321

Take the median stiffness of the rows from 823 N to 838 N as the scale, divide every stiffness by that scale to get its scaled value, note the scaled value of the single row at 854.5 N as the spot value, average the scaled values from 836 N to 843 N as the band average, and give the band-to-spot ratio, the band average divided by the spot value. 0.75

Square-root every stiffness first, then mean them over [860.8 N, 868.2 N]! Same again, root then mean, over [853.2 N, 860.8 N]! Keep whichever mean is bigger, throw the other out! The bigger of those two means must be 11.8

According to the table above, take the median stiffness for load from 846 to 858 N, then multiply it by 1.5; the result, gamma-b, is 216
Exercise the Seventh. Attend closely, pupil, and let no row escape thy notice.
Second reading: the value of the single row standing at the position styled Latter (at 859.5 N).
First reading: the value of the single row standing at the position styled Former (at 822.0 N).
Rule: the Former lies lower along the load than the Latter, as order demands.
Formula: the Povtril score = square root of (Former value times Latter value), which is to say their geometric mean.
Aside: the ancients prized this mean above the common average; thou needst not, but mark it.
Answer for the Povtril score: 137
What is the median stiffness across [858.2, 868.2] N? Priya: 103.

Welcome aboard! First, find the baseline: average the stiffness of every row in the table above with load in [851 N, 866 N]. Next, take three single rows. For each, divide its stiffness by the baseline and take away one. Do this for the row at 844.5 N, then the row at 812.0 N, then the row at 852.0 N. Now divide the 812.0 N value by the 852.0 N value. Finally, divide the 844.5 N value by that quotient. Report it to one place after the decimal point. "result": 0.2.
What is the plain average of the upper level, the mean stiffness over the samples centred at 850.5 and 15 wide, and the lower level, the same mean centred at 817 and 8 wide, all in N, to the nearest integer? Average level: 147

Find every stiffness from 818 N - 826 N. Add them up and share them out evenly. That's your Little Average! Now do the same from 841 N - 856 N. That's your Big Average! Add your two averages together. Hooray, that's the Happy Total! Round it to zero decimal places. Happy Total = 278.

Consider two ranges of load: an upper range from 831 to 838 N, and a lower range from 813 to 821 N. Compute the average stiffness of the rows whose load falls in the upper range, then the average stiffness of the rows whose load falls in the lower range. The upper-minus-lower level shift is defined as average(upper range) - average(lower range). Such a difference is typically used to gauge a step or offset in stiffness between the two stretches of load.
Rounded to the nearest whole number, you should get -55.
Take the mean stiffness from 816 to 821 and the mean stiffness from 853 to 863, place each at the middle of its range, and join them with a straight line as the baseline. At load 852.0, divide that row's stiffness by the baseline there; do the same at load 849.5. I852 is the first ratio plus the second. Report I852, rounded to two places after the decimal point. 2.12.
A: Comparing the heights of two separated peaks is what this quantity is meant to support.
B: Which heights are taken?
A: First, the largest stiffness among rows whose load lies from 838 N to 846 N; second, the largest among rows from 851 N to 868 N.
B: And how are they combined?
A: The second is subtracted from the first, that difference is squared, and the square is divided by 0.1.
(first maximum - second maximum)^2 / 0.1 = 4000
